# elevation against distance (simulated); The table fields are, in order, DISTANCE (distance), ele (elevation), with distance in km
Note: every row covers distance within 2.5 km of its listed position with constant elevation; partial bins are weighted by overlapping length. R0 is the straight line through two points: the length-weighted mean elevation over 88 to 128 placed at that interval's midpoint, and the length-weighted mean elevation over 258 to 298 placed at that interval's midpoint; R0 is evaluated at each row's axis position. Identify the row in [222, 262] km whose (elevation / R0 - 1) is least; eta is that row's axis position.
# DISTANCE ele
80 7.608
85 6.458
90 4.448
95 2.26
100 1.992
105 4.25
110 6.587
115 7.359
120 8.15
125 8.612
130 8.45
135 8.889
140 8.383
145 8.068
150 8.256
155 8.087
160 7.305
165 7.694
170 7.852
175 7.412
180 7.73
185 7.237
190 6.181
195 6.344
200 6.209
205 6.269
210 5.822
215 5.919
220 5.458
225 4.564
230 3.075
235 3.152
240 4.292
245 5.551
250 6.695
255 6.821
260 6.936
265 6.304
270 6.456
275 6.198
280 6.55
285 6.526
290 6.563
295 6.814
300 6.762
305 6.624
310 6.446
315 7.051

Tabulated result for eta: 230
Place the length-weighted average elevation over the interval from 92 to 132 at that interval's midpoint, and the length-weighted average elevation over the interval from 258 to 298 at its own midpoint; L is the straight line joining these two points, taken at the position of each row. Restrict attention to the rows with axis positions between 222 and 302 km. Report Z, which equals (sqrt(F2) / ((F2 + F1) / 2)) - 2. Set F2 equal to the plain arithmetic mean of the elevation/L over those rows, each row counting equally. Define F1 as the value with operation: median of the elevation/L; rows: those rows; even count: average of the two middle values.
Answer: -1.00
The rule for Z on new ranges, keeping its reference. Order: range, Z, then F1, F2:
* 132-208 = -1.11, 1.25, 1.22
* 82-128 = -1.06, 1.11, 0.94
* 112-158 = -1.15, 1.37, 1.38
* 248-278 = -1.01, 1.02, 1.01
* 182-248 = -0.96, 0.93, 0.86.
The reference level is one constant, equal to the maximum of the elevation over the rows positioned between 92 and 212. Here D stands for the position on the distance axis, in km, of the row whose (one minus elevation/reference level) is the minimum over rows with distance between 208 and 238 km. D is 215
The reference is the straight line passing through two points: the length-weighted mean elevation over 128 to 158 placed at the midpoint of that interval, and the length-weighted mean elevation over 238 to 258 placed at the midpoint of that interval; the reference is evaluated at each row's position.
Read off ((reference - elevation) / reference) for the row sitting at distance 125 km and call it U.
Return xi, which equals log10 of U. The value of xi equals -1.8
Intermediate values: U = 0.02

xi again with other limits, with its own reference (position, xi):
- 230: -0.3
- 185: -1.8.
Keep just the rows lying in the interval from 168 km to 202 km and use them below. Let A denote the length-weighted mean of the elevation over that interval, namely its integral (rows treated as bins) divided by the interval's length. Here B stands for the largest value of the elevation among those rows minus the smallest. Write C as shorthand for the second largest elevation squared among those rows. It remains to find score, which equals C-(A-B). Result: 54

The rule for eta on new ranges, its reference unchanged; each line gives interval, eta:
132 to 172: 160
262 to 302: 275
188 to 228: 225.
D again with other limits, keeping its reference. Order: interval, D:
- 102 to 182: 135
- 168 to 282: 170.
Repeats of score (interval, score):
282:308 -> 39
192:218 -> 34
